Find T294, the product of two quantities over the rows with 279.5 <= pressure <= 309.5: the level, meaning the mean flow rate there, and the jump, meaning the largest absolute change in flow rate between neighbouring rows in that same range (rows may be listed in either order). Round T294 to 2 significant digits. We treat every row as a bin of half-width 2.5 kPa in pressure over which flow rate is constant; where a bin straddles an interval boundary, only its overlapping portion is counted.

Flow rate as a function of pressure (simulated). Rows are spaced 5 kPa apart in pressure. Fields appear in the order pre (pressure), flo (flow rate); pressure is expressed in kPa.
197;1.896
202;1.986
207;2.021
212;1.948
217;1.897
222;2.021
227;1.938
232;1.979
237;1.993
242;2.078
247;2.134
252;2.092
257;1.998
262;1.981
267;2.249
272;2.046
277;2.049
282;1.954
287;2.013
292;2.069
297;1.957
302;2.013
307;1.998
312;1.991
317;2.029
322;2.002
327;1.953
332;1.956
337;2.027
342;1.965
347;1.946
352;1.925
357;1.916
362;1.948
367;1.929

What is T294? 0.22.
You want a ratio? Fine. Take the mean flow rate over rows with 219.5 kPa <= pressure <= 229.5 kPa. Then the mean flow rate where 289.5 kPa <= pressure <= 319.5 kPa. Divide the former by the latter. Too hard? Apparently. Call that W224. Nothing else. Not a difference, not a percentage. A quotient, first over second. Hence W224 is 0.99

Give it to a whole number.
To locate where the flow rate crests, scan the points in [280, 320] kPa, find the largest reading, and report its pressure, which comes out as 292 kPa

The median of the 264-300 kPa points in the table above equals 2.046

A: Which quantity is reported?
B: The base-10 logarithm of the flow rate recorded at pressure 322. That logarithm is 0.301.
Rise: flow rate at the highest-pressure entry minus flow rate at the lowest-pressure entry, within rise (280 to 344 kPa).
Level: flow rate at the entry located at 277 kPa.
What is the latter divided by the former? 186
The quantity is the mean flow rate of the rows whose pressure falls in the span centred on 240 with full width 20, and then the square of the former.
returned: 4.2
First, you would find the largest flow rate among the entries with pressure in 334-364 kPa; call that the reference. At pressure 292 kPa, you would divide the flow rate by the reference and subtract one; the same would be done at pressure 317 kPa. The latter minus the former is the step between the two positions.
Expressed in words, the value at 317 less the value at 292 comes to -0.02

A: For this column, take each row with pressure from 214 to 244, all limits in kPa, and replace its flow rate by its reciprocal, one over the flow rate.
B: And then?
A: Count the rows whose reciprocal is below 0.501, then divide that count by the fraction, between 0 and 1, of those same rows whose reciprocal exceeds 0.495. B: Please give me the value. 3.0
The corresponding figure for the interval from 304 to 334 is 3.6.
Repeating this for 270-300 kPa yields 8.0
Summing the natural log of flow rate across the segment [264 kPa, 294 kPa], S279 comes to 4.34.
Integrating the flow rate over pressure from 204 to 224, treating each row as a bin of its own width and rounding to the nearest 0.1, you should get 39.4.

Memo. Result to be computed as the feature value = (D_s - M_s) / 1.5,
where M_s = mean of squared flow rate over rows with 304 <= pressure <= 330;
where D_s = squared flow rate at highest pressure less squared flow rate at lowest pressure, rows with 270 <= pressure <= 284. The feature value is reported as -2.90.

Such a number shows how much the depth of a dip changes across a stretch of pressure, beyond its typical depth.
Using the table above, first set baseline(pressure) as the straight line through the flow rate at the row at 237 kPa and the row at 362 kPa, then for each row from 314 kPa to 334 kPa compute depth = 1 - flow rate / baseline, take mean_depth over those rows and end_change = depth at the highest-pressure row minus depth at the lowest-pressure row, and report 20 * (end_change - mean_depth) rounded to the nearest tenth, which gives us 0.9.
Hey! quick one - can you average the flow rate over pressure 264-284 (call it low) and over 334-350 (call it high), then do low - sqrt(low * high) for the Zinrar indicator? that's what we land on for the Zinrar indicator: 0.05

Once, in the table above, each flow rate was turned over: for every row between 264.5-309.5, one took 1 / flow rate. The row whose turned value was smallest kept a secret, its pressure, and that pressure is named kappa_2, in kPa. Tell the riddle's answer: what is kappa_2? 267 kPa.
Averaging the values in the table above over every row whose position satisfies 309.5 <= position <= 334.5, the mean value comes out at 1.99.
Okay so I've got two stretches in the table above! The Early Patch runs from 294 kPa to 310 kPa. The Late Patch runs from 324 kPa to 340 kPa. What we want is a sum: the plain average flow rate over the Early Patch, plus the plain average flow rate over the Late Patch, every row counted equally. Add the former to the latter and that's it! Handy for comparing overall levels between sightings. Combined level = 3.97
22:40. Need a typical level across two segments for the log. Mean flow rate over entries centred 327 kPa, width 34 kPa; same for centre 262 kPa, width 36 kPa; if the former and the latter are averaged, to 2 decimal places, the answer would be 2.03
